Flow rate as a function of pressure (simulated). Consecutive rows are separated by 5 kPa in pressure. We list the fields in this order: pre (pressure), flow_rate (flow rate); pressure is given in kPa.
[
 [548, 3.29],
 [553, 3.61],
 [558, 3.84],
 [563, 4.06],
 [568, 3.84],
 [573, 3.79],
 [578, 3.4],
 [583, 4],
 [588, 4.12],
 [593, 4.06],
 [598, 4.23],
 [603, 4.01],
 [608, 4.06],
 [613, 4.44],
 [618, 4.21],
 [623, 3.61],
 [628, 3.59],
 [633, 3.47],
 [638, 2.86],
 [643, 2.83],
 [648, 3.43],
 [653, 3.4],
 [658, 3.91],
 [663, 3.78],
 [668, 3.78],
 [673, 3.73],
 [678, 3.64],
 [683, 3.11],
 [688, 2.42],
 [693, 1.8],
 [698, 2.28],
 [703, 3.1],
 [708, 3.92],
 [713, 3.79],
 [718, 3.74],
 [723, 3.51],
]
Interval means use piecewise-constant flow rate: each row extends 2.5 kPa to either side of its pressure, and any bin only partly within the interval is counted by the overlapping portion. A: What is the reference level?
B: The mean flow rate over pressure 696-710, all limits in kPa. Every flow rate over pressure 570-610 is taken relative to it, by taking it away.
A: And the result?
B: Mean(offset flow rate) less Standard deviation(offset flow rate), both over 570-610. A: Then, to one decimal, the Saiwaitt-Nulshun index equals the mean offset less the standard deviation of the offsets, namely 0.6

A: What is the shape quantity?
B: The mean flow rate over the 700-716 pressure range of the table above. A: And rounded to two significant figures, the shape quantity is 3.6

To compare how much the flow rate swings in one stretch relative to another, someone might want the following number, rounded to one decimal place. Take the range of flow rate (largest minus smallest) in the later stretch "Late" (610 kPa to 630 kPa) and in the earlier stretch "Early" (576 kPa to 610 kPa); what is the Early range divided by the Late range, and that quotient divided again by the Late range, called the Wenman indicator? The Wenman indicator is 1.1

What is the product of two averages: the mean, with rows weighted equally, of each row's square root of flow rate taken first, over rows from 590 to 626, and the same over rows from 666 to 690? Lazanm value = 3.68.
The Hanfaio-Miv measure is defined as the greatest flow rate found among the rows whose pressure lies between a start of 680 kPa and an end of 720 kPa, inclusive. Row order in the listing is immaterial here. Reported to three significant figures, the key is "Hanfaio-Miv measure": 3.92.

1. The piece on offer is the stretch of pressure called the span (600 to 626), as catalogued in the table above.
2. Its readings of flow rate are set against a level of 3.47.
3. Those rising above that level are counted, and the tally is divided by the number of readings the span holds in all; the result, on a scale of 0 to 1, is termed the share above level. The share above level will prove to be 1.00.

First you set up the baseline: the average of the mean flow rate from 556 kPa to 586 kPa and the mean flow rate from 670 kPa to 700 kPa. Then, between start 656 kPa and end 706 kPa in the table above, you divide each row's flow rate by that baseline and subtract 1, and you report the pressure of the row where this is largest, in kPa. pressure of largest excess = 658 kPa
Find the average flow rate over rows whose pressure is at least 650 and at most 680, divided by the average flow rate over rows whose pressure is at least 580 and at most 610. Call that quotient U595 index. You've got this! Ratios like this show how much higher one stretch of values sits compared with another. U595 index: 0.91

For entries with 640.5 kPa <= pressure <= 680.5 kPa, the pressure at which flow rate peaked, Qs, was 658 kPa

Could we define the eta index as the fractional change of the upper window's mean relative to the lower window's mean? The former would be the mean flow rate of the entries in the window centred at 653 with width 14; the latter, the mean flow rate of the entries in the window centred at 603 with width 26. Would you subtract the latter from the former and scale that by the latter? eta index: -0.1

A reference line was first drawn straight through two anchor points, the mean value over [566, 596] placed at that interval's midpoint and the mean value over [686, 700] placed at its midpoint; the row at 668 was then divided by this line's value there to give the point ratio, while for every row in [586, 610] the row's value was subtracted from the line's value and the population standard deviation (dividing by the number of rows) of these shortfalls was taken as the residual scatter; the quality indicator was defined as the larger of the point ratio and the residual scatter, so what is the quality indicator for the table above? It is 1.49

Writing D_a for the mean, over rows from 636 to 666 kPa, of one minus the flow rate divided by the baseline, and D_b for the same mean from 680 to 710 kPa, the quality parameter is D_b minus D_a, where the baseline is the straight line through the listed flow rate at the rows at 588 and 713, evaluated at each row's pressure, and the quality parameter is 0.13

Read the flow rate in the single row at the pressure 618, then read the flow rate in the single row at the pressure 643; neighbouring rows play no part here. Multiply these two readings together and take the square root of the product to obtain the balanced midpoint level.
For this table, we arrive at 3.45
